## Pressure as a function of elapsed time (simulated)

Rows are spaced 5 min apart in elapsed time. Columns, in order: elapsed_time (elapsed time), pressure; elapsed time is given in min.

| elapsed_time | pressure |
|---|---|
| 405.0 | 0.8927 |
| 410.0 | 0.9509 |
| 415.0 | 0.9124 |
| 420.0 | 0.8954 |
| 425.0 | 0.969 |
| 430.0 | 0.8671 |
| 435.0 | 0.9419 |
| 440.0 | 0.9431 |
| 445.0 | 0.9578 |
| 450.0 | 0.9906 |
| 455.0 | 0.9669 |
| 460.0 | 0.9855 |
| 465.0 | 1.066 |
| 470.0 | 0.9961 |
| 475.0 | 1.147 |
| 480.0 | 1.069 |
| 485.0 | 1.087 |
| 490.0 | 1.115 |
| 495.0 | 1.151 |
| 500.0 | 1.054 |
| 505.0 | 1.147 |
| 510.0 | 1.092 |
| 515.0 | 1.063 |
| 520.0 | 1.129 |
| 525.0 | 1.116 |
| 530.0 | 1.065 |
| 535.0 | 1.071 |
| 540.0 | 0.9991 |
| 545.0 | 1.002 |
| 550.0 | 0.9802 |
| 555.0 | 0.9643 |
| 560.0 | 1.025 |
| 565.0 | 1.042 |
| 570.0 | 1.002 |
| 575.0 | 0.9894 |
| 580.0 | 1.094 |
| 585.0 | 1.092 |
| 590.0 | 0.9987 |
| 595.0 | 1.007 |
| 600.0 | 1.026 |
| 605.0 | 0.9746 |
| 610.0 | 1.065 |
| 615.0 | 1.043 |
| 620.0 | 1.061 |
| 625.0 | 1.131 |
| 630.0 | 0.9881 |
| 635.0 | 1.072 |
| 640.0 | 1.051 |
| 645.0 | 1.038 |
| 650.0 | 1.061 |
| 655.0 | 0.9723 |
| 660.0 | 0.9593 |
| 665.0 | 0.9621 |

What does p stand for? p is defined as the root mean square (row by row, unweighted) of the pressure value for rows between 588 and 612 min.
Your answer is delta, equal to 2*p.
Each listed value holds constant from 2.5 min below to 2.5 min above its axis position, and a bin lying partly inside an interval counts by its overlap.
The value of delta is 2.03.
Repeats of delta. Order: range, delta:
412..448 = 1.85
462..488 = 2.15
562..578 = 2.02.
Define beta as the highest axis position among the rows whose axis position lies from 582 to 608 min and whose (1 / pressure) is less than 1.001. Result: 600.0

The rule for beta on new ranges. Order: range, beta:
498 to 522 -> 520.0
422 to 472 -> 465.0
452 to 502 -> 500.0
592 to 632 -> 625.0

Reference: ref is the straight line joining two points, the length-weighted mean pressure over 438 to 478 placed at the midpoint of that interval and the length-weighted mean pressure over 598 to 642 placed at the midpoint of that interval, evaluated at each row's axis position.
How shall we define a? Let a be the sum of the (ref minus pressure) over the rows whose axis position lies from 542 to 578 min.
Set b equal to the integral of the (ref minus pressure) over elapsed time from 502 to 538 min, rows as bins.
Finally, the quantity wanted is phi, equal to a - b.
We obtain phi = 2.85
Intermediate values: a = 0.2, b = -2.63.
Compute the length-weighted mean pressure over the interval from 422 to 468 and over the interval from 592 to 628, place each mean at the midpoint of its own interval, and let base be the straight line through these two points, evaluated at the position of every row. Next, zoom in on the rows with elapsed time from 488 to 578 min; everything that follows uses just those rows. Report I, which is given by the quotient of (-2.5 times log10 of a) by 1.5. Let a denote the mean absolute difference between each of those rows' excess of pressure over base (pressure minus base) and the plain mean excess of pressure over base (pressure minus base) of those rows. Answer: 2.04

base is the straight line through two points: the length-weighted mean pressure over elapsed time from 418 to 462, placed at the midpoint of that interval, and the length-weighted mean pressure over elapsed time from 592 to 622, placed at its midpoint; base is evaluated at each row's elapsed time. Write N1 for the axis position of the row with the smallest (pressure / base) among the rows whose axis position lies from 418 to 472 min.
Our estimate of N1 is 430.0 min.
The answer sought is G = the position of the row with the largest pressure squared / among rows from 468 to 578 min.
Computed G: 495.0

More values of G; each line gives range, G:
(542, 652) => 625.0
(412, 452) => 450.0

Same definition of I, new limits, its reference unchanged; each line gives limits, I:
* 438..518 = 2.14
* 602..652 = 2.55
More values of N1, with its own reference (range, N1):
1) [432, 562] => 555.0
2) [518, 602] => 555.0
